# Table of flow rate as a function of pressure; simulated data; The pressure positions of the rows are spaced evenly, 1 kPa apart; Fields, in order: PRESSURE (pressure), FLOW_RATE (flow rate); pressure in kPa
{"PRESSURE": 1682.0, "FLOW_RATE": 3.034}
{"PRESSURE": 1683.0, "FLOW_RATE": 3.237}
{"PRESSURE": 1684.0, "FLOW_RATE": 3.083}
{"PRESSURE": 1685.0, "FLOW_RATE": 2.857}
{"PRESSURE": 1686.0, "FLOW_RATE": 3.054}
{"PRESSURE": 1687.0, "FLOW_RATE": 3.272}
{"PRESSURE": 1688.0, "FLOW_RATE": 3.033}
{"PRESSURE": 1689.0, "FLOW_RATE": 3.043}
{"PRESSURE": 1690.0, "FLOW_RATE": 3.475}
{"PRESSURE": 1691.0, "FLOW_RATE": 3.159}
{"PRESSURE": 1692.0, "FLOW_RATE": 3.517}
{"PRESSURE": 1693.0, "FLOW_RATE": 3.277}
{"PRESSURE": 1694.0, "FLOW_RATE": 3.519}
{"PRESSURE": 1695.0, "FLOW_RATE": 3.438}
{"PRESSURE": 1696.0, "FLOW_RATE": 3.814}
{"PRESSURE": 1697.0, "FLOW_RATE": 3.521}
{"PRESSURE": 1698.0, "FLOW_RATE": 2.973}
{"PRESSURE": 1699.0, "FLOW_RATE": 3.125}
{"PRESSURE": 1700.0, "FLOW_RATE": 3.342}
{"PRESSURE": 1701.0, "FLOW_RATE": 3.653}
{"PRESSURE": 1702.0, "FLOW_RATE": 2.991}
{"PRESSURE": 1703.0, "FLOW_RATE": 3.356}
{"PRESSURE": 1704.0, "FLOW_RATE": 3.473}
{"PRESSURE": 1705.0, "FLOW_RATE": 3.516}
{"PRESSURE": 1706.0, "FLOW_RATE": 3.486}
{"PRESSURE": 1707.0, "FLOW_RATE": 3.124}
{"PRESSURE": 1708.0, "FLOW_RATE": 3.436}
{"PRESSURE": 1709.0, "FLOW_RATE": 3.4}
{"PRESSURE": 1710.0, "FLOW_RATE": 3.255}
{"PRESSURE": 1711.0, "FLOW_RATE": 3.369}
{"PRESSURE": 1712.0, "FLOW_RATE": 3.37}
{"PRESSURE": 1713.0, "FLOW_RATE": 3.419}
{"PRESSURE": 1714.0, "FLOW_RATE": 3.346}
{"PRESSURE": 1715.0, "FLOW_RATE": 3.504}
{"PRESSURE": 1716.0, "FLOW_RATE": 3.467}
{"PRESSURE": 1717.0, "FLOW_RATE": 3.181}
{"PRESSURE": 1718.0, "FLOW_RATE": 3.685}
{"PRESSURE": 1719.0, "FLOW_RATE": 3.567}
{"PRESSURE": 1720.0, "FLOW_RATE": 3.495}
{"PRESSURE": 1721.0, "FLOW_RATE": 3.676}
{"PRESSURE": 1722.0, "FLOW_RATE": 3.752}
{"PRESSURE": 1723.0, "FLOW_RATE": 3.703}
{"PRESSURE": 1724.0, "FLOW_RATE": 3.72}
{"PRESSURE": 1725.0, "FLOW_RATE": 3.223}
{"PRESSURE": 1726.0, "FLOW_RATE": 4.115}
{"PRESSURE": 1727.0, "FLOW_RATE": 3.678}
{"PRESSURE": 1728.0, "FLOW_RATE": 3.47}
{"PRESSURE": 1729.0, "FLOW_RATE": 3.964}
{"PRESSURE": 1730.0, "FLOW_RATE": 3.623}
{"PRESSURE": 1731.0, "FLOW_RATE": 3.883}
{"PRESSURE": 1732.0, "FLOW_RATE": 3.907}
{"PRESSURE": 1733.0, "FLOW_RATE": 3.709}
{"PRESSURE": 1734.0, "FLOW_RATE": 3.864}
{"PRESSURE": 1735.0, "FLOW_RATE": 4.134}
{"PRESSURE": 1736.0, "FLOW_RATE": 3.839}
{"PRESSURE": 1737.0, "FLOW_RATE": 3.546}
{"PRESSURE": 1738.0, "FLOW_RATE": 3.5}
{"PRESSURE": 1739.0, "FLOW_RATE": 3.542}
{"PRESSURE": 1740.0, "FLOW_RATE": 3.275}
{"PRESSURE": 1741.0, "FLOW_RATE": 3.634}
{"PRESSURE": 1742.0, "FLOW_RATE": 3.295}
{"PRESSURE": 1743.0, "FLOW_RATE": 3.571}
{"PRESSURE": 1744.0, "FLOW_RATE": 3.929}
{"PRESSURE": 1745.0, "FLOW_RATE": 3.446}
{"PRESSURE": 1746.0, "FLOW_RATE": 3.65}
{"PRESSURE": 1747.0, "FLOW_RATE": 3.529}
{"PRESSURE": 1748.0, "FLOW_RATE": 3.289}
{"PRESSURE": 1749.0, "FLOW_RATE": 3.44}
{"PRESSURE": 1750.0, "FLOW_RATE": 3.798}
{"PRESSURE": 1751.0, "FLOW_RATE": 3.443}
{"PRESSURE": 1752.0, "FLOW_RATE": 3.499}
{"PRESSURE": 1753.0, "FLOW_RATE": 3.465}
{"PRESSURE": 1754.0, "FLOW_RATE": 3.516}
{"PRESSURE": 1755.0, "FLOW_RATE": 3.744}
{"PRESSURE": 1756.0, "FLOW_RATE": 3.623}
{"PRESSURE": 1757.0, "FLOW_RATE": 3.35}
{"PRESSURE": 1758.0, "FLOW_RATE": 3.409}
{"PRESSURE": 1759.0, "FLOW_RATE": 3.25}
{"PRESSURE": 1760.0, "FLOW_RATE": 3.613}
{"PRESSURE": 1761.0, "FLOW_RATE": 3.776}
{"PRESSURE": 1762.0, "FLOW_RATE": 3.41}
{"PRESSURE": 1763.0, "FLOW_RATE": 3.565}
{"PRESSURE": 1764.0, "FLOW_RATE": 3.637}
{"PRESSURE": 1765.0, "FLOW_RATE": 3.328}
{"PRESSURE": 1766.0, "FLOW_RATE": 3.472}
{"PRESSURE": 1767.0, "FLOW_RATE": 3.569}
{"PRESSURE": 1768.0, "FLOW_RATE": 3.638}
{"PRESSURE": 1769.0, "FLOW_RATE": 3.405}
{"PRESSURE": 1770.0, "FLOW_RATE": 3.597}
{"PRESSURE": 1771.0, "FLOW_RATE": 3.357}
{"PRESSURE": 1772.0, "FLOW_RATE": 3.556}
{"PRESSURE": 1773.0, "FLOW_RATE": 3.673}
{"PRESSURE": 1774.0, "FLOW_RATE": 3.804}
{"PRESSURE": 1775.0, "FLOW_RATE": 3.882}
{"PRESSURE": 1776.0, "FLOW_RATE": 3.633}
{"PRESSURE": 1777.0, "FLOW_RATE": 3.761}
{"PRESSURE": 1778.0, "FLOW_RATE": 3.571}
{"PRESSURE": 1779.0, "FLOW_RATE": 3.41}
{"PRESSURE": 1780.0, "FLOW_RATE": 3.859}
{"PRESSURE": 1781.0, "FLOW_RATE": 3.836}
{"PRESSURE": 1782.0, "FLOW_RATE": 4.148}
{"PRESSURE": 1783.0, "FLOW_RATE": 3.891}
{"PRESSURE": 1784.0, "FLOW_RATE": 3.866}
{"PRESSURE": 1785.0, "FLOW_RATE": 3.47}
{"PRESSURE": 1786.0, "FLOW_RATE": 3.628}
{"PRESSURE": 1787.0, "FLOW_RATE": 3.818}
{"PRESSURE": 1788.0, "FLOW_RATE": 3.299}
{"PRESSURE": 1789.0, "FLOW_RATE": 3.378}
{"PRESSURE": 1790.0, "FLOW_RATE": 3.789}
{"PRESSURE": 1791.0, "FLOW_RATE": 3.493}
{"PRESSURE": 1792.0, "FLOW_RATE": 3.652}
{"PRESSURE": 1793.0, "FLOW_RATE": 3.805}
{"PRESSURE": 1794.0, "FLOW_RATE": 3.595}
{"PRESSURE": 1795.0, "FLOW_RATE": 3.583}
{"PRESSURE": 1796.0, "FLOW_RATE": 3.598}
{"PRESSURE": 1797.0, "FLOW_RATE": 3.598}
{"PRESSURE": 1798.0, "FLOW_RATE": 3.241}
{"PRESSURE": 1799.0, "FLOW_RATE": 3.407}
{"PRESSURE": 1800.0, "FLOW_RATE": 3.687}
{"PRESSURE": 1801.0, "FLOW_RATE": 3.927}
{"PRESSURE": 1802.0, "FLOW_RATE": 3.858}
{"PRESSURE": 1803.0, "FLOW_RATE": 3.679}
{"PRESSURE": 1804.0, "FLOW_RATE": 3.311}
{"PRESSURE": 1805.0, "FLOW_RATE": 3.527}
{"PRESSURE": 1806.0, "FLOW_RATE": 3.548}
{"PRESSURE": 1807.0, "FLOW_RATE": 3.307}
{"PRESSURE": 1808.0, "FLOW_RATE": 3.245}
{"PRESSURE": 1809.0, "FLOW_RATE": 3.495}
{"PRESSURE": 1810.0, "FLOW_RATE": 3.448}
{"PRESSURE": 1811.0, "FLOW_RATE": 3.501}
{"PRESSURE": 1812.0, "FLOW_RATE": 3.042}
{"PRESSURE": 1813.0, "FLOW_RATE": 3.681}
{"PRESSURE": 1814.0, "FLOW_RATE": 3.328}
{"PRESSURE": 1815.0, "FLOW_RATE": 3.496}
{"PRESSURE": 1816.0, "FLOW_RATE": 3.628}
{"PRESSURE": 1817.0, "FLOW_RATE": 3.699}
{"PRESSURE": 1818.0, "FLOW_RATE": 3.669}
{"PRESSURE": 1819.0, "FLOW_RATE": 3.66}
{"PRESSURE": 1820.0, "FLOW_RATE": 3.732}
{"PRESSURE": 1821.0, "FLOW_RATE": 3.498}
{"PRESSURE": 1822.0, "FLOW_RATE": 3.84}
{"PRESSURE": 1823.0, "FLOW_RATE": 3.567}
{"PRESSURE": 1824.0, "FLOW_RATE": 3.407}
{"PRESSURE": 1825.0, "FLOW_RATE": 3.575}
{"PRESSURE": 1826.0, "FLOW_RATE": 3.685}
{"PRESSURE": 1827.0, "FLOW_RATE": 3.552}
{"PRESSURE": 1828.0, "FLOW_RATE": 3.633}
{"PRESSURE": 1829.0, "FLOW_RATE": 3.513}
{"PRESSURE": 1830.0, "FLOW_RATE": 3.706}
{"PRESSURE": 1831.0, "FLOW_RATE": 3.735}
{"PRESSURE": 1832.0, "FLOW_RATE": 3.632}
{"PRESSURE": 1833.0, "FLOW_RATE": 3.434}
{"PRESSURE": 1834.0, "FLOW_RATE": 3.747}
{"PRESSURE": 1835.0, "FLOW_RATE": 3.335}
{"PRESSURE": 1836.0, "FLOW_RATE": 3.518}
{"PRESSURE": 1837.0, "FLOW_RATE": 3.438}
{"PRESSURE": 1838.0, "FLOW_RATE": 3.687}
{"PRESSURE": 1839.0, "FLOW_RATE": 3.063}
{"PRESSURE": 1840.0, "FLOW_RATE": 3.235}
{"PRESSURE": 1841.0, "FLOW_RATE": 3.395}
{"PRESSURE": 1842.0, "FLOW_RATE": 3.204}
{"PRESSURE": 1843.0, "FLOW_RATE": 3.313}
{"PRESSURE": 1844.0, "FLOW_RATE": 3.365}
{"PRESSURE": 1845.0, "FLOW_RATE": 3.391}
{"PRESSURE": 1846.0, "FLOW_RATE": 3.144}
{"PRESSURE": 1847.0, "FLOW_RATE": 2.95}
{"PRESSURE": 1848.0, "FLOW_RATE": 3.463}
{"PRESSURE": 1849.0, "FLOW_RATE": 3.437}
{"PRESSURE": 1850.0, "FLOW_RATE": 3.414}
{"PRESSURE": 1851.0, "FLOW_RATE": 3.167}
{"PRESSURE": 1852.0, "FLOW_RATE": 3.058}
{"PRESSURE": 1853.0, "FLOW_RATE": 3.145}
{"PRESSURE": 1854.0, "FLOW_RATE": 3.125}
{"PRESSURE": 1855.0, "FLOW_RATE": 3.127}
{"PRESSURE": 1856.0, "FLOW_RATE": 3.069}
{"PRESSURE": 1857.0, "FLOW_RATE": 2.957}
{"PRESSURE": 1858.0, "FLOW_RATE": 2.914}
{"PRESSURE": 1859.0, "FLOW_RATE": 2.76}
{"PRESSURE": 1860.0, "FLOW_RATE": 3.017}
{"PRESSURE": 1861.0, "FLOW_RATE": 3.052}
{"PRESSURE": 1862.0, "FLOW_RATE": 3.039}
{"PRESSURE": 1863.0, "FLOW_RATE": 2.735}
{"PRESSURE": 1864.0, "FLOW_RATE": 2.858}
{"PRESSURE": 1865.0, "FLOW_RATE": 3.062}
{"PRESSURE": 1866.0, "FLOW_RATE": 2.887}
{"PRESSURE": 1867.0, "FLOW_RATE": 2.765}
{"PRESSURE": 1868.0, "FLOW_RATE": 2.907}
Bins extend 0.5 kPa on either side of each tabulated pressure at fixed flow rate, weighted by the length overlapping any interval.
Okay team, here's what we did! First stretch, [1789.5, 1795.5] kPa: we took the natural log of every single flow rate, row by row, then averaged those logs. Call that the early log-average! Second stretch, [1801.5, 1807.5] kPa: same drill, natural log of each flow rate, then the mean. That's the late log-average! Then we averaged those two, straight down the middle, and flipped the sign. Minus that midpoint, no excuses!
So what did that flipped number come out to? -1.28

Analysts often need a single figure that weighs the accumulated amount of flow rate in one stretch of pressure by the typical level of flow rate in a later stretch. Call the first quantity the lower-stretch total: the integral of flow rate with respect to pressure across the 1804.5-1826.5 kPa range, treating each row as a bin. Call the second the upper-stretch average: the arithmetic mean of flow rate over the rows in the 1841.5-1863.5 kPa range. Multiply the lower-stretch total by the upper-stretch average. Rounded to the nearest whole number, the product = 243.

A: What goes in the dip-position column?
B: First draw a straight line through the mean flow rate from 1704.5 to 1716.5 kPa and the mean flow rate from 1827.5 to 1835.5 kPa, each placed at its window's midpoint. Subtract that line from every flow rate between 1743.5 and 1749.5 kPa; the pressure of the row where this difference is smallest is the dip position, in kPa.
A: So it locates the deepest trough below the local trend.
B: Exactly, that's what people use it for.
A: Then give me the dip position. 1748.0 kPa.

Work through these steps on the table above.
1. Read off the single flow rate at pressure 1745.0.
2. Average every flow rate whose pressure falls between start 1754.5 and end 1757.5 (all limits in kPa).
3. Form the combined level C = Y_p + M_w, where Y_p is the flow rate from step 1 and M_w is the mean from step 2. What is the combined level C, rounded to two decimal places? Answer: 7.02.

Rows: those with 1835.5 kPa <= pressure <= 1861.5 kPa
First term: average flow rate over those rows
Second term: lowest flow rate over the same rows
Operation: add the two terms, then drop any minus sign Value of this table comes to 5.97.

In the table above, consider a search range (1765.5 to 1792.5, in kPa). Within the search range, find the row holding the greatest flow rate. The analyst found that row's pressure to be 1782.0 kPa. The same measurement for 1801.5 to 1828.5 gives 1802.0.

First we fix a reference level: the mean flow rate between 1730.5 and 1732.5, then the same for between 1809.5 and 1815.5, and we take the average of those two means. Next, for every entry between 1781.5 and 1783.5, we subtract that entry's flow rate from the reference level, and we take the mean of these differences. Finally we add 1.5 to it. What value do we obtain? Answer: 1.14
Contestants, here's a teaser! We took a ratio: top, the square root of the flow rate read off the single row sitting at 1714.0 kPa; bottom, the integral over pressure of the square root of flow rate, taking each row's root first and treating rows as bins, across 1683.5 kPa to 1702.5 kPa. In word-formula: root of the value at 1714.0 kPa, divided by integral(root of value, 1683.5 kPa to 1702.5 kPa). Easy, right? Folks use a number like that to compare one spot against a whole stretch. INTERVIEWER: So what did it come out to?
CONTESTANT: 0.0533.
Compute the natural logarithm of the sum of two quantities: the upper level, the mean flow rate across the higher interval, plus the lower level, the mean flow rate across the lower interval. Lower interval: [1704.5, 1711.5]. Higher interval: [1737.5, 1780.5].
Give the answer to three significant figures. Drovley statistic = 1.93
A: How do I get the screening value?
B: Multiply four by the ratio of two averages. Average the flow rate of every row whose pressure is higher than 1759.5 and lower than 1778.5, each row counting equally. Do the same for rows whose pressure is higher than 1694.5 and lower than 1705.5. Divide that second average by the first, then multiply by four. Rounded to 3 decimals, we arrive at 3.766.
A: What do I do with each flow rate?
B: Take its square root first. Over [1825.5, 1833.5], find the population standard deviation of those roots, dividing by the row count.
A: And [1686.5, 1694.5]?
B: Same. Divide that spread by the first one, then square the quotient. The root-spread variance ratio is 4.1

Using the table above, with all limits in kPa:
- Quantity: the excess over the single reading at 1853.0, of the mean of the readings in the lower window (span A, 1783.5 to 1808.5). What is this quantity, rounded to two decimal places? 0.43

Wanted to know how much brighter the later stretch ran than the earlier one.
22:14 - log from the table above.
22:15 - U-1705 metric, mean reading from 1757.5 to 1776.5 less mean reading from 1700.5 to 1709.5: 0.175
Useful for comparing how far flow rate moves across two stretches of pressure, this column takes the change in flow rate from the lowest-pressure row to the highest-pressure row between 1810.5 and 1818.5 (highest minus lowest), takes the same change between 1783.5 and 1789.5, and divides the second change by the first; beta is -2.9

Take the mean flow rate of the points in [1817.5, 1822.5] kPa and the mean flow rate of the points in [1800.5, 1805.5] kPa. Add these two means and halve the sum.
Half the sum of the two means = 3.67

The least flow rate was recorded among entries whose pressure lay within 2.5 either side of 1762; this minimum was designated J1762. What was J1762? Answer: 3.41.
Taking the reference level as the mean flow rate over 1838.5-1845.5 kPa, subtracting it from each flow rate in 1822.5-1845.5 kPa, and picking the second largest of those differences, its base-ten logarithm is -0.34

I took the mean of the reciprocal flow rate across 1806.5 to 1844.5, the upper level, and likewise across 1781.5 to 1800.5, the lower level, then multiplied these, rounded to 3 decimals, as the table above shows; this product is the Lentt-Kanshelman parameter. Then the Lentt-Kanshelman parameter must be 0.079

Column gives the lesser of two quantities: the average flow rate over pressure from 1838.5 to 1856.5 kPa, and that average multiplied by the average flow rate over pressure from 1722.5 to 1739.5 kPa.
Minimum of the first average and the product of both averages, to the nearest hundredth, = 3.23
